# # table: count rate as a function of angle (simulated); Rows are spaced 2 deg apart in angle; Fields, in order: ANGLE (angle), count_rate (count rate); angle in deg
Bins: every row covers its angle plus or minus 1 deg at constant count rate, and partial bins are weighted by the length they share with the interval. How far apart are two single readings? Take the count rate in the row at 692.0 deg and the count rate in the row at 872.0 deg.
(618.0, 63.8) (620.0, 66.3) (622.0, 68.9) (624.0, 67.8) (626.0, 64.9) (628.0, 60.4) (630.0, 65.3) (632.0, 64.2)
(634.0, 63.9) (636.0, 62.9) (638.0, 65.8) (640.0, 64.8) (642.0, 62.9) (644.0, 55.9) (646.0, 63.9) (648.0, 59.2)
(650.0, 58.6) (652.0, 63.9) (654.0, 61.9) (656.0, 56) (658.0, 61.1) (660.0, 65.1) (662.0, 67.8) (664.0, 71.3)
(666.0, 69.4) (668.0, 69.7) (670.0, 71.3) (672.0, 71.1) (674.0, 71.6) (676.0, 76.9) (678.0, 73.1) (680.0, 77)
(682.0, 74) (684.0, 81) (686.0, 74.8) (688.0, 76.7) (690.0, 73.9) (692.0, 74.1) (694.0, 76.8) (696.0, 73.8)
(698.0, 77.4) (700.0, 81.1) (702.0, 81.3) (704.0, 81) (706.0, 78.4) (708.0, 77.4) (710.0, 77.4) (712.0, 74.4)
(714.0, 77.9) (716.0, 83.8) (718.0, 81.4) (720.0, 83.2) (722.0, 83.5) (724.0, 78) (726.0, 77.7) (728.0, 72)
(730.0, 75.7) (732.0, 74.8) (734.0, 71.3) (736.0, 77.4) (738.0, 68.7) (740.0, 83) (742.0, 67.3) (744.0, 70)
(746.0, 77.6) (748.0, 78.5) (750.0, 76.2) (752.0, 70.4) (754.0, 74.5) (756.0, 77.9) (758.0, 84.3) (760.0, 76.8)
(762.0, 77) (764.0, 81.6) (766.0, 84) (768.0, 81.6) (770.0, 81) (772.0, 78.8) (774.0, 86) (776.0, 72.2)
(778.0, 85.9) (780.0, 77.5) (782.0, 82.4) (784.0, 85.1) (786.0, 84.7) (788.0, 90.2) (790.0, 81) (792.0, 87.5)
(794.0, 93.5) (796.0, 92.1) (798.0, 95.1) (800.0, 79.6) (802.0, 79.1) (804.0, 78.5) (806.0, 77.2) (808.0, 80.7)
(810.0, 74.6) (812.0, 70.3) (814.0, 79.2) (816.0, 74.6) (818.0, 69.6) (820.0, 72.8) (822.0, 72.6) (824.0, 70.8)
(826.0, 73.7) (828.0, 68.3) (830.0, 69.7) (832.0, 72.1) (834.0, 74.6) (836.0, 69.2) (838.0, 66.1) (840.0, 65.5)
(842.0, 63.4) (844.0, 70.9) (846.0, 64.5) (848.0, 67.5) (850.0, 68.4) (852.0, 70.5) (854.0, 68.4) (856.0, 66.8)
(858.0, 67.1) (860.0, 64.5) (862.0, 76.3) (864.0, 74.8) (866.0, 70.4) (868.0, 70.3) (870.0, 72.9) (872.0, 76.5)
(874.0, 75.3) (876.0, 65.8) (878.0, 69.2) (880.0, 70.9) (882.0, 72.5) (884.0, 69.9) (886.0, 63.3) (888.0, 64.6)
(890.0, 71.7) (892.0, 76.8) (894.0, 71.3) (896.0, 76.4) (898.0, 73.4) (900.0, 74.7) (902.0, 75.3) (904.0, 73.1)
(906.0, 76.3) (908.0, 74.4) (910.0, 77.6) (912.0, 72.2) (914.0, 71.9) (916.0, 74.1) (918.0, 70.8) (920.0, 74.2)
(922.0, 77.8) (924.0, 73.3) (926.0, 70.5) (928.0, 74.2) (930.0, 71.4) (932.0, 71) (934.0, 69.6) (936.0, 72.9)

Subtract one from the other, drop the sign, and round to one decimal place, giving 2.4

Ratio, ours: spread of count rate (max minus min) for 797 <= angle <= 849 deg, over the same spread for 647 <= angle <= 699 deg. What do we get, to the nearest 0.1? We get 1.3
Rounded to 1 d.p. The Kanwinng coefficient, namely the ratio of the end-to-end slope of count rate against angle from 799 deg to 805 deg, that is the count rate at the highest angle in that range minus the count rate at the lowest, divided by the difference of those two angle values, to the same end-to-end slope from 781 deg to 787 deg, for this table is -0.5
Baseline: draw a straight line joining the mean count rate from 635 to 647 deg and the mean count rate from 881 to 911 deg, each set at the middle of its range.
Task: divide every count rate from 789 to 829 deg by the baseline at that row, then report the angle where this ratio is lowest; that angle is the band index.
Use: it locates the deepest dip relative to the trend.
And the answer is 828.0 deg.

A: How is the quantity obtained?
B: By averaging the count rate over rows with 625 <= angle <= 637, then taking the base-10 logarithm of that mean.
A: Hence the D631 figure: 1.80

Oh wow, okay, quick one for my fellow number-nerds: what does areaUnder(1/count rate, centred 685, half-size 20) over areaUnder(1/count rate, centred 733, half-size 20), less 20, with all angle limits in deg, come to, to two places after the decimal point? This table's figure -18.99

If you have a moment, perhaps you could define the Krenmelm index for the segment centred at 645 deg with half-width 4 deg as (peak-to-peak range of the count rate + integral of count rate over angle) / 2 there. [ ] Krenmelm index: 246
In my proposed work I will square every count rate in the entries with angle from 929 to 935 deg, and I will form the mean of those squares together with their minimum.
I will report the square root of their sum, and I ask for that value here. 99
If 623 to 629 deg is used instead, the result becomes 88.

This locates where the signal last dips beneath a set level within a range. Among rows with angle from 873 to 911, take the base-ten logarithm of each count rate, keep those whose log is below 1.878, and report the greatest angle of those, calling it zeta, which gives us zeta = 908.0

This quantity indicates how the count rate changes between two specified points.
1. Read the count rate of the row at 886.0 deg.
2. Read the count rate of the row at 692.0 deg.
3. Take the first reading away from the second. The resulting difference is 11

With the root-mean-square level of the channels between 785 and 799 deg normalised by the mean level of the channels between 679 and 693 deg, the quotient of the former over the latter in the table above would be 1.18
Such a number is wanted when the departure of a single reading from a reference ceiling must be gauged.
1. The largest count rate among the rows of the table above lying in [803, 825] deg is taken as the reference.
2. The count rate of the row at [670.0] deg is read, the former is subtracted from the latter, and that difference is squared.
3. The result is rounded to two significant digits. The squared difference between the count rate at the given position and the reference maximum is 88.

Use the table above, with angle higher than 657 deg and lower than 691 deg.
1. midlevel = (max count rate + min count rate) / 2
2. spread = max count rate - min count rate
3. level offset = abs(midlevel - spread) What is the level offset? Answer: 51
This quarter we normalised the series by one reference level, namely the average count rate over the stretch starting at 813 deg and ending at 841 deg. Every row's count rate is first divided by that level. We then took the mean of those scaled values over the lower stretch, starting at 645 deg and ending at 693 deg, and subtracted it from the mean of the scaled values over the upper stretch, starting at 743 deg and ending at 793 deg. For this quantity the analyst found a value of 0.15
